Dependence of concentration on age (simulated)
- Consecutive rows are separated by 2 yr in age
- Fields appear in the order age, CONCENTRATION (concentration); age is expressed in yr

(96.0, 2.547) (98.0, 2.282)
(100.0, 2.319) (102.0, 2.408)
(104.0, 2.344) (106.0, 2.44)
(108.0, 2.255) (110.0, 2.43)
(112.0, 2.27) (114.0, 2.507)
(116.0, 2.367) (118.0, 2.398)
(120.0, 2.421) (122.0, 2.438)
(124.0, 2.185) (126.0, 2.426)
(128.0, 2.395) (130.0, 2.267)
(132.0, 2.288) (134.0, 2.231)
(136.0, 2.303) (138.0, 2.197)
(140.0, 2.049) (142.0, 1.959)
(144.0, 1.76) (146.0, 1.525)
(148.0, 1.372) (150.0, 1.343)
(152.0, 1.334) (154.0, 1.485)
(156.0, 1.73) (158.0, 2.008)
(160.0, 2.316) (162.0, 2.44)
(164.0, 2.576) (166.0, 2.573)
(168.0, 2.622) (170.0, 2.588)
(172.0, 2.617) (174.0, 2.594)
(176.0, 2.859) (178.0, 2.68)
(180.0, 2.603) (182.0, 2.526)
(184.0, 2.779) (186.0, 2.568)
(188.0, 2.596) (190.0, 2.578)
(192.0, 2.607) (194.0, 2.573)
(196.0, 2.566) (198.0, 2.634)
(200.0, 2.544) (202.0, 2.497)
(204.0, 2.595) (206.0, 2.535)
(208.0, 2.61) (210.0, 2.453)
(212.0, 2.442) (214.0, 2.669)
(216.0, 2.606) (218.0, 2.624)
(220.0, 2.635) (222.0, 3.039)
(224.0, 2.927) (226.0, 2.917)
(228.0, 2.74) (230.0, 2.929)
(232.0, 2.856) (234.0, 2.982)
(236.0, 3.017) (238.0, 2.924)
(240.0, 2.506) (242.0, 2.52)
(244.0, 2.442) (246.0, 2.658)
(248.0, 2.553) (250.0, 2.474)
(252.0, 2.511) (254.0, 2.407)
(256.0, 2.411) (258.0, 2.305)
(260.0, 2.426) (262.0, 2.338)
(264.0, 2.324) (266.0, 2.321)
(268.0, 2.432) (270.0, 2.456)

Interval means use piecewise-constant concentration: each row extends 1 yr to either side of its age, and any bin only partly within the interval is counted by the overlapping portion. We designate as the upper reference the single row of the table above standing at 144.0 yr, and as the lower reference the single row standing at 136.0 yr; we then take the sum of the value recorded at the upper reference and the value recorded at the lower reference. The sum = 4.06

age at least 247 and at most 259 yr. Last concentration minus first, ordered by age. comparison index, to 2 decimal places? -0.25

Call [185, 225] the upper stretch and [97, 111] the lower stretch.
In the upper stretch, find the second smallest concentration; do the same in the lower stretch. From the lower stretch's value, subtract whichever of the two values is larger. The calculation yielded -0.17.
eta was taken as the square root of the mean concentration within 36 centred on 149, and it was 1.40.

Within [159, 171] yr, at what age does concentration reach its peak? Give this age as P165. 168.0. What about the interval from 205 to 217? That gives 214.0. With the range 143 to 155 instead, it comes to 144.0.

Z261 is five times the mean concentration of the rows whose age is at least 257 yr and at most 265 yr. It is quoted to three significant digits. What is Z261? 11.7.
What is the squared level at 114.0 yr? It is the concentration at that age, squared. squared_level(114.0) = 6.3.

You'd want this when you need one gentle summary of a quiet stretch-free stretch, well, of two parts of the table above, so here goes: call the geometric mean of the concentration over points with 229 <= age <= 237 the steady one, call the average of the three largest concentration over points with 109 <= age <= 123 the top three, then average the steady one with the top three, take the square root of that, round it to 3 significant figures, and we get 1.64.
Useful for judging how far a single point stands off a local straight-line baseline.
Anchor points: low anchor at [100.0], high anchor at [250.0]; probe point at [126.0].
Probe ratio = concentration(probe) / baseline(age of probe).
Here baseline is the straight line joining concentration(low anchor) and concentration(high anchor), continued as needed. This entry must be 1.03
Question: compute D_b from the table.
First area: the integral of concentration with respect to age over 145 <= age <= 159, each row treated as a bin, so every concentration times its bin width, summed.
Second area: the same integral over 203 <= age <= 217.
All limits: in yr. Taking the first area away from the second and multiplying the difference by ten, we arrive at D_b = 142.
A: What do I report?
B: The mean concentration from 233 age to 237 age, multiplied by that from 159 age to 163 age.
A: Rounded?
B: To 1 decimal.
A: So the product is 7.1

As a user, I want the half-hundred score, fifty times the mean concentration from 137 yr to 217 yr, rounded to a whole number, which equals 117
